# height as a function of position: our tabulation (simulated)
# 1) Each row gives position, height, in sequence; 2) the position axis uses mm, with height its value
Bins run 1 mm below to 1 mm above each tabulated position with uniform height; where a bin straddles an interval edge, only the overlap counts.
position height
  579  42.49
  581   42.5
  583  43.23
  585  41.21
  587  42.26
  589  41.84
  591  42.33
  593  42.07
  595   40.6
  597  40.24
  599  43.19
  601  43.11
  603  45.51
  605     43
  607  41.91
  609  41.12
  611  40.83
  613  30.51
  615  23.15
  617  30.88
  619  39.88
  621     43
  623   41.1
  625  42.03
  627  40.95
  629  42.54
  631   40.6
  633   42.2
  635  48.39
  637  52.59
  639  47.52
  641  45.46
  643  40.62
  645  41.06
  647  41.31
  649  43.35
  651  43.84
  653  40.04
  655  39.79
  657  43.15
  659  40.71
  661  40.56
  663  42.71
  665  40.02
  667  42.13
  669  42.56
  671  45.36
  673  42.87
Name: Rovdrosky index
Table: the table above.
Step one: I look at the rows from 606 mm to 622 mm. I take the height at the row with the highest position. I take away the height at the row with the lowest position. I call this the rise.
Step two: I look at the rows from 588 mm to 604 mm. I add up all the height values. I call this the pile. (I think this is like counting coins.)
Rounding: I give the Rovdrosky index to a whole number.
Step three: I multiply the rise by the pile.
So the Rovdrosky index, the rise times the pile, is 369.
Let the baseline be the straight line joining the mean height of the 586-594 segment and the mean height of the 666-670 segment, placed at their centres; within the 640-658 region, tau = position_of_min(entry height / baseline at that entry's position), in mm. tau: 655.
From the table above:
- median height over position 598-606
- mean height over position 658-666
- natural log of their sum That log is 4.433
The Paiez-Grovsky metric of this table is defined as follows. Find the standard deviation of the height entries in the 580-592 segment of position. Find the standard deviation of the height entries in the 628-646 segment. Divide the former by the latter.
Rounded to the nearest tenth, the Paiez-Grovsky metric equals 0.2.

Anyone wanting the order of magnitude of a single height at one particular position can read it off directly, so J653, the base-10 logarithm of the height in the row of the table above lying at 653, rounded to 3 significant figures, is 1.60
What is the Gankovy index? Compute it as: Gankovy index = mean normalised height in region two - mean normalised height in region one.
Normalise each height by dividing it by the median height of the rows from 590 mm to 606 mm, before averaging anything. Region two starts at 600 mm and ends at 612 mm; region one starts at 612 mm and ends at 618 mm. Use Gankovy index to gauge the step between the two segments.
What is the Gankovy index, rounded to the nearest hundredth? 0.34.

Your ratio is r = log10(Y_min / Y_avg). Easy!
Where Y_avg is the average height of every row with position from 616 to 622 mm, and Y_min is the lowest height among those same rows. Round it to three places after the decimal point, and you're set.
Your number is -0.089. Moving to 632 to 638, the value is -0.053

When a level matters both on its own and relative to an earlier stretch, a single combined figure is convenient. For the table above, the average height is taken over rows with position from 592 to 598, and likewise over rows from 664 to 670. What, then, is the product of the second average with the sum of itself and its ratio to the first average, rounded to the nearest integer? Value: 1770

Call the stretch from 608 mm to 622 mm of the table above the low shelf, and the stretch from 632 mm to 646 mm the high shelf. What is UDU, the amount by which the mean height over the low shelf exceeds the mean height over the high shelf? -10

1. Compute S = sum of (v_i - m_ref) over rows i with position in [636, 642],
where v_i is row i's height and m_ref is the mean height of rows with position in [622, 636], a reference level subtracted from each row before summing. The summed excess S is 17.9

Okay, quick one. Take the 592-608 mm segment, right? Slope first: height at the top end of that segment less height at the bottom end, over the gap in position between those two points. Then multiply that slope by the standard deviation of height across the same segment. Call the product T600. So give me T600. -0.02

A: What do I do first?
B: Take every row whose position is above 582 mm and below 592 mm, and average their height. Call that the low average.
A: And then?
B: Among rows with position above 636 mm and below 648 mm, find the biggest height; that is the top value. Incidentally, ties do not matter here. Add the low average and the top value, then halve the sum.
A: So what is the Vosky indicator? 47.4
